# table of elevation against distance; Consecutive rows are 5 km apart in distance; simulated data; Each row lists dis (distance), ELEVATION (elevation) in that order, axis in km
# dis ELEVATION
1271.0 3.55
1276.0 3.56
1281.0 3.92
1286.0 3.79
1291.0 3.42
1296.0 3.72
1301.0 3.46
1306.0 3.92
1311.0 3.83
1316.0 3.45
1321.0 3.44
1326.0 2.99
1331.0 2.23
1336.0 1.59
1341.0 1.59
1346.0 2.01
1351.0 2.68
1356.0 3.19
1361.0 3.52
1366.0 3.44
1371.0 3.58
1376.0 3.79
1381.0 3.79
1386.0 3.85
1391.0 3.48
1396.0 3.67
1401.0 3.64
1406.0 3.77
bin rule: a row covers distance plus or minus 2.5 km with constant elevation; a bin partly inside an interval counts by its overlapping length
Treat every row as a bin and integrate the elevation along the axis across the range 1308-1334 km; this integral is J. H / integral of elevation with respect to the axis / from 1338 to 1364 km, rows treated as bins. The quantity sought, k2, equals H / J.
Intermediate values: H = 67.5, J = 82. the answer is 0.82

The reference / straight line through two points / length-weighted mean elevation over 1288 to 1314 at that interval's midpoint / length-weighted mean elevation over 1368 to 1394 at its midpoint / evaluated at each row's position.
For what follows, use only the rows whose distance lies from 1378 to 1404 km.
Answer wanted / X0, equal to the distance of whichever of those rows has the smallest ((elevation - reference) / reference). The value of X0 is 1391.0 km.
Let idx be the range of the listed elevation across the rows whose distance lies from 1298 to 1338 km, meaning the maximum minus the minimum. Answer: 2.3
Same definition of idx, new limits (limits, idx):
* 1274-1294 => 0.5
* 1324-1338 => 1.4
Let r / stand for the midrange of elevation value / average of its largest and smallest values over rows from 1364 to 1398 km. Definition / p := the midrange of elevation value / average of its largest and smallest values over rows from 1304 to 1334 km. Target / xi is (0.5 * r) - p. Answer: -1.3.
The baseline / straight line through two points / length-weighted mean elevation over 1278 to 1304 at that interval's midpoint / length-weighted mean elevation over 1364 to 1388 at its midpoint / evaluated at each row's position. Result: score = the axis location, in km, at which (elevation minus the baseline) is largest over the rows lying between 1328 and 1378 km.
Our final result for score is 1376.0 km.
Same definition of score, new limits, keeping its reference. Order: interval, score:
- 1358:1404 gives 1386.0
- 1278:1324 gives 1281.0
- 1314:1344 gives 1316.0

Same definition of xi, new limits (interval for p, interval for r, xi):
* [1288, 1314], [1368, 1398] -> -1.8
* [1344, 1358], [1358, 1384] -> -0.8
